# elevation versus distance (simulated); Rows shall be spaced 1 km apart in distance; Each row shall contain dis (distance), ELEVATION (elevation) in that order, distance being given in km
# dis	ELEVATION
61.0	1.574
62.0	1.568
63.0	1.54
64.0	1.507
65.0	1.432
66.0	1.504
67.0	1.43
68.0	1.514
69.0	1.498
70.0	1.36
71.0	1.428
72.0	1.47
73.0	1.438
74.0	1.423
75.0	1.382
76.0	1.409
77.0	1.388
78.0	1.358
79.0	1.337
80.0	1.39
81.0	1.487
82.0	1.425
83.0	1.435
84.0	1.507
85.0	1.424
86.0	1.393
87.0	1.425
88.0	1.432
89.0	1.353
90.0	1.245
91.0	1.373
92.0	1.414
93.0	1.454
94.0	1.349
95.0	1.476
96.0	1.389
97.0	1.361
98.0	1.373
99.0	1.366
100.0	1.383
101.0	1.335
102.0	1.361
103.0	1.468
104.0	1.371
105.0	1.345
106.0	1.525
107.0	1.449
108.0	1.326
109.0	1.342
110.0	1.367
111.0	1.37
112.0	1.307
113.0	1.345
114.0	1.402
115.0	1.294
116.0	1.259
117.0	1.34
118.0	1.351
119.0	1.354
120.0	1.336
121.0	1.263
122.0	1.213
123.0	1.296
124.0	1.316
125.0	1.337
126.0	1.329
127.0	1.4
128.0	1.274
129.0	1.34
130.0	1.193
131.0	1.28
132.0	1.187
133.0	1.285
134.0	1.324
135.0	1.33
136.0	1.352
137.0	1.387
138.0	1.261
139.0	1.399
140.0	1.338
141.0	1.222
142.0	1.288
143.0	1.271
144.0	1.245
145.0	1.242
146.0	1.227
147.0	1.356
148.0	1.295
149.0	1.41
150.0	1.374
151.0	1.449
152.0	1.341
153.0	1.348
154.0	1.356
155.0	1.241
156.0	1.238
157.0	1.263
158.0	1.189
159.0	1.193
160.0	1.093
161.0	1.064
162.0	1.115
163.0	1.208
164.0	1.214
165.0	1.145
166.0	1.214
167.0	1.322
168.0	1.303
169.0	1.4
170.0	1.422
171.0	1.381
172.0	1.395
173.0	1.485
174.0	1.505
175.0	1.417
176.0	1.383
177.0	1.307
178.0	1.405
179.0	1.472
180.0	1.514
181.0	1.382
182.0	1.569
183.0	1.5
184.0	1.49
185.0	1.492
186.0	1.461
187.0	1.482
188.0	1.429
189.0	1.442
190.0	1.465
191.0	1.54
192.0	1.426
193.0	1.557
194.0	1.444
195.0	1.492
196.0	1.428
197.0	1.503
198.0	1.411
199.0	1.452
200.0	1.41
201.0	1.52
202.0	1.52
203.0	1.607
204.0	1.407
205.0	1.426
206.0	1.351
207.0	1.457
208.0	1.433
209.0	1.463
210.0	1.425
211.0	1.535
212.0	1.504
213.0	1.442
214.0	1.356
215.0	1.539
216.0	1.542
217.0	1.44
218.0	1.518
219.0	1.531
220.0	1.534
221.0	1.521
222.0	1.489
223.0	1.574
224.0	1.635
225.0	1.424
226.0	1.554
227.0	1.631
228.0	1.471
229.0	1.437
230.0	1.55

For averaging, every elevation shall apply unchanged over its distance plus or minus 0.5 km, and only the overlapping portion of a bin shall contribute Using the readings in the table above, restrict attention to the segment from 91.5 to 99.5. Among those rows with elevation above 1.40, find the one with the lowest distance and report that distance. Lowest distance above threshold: 92.0 km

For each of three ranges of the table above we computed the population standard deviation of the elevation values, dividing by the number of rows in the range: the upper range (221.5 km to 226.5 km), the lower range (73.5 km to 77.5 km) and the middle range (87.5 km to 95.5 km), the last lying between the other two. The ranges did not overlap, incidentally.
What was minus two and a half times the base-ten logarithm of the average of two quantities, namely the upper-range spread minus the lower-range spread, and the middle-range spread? 3.0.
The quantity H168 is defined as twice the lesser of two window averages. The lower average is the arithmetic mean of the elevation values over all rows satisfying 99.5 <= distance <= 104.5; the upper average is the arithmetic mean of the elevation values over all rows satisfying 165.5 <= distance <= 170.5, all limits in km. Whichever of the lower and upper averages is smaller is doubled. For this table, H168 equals 2.66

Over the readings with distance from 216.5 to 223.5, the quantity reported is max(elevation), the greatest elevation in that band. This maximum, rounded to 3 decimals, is 1.574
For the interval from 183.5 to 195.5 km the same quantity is 1.557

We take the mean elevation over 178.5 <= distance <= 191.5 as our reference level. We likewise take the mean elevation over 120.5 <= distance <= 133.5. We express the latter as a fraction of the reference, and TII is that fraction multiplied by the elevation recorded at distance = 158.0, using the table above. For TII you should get 1.03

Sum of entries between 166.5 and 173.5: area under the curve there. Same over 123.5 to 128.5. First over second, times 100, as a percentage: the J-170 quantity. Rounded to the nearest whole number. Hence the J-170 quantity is 146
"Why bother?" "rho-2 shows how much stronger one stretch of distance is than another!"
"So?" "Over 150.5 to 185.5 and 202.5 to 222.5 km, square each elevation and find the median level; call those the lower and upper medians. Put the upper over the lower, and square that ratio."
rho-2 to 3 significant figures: 1.40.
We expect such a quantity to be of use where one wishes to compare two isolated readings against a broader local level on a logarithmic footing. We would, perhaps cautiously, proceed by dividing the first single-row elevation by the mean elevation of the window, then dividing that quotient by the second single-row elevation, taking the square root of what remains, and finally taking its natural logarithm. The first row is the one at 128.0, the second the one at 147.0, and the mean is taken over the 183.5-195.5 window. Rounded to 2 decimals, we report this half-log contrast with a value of -0.23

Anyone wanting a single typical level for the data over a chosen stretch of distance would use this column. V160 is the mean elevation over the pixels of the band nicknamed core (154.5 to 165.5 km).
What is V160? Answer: 1.18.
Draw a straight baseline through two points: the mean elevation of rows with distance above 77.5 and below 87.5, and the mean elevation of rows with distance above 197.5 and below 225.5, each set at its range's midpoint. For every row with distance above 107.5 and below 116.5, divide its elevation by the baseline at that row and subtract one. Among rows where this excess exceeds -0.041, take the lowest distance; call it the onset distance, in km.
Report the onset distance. 114.0 km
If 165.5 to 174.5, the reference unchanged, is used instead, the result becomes 170.0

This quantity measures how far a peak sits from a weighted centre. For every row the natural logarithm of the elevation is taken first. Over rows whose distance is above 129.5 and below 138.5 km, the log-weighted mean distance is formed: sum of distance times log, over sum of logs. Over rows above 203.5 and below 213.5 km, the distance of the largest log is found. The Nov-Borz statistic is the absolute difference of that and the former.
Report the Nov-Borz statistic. 76.7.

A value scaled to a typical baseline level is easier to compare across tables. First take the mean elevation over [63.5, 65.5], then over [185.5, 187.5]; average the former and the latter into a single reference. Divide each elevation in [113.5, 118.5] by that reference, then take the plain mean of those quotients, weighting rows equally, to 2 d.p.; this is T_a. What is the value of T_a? 0.90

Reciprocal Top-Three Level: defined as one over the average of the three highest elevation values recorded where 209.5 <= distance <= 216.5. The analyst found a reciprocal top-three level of 0.65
